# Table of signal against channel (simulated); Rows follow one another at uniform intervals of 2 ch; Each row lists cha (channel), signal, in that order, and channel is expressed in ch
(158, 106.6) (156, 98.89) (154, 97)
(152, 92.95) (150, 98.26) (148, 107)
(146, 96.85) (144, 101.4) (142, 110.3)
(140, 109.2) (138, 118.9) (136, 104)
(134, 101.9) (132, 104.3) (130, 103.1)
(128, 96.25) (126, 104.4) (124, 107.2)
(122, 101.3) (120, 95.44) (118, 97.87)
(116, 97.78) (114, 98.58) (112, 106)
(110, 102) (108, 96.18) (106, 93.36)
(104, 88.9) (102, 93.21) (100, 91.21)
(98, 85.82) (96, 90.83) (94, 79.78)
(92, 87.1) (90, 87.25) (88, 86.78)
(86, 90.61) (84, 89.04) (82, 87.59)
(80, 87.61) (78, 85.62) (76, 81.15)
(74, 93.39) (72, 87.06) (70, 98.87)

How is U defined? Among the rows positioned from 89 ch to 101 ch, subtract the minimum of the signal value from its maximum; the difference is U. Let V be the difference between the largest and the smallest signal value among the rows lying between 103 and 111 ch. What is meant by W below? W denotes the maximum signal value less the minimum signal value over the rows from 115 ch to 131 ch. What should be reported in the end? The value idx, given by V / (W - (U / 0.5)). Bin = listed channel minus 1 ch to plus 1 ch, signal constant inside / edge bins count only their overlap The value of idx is -1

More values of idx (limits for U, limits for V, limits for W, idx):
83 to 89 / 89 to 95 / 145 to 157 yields 1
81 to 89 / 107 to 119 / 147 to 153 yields 2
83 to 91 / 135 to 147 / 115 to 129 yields 5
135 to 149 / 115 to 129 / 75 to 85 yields 0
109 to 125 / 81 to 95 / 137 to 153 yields 4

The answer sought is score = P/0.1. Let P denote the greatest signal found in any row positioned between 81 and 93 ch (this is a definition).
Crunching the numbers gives 906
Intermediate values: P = 90.61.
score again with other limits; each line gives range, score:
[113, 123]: 1013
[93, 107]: 934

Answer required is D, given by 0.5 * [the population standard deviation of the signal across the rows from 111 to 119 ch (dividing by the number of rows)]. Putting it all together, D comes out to 1.7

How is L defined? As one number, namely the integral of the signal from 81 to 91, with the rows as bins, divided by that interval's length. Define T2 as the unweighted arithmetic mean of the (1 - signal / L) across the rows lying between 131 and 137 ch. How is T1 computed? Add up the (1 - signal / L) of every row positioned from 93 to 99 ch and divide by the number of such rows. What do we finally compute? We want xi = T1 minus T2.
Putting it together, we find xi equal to 0.20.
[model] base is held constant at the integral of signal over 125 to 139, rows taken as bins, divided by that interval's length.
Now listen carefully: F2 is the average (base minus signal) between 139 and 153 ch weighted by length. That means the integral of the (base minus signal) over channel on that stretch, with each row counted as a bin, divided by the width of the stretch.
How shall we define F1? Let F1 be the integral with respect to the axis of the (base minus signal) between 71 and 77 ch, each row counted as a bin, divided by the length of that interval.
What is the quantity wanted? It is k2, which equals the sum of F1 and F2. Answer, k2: 20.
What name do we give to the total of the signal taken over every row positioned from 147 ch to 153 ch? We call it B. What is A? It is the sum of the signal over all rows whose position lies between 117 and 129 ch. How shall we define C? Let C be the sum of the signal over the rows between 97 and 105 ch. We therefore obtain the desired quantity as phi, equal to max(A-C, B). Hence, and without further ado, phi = 298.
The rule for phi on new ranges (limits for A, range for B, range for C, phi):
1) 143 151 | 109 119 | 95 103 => 502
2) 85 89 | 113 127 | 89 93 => 703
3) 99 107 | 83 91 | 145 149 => 354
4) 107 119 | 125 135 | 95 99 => 510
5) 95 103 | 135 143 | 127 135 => 442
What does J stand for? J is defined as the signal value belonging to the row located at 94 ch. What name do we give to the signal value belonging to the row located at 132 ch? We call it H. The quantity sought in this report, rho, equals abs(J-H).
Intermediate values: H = 104.3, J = 79.78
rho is 24.5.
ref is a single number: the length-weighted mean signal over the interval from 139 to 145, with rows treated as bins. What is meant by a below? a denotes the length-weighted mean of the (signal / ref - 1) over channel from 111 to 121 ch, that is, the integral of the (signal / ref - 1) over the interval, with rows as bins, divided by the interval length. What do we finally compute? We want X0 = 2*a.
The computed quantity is -0.15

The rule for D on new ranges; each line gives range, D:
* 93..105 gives 2.2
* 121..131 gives 1.8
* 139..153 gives 3.1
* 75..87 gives 1.5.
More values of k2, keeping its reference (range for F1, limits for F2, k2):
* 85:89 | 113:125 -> 21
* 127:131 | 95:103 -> 19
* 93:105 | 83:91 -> 33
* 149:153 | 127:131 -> 14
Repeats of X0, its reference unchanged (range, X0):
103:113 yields -0.18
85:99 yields -0.38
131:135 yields -0.07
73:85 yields -0.37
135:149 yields 0.00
